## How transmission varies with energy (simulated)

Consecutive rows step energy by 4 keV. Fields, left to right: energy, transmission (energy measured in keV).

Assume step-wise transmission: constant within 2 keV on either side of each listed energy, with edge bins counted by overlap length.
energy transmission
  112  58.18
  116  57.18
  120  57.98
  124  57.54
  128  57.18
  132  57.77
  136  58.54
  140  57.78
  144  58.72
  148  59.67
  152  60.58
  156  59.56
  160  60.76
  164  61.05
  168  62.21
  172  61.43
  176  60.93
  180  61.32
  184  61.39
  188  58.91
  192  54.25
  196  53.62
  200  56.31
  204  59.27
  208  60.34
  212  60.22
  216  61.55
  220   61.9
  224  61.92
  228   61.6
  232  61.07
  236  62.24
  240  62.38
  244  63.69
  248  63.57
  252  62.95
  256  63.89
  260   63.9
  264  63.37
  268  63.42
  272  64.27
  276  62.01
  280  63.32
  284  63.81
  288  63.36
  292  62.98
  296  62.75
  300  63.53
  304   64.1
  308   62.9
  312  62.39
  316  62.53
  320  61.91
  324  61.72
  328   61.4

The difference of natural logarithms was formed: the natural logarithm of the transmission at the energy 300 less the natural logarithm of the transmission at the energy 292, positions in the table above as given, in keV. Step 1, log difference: 0.01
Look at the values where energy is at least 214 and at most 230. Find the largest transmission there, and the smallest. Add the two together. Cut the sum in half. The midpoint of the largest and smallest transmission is 62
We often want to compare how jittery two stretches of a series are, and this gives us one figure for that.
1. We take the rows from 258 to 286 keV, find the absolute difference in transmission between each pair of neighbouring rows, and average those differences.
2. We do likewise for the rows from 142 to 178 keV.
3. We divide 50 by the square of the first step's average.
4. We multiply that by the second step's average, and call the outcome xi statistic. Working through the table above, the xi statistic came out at 51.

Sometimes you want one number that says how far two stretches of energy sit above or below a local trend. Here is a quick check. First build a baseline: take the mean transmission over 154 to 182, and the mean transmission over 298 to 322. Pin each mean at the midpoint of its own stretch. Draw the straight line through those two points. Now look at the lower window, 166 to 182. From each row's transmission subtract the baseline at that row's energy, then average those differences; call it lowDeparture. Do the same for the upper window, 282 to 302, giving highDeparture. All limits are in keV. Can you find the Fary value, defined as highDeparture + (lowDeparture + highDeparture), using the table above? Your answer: 1.6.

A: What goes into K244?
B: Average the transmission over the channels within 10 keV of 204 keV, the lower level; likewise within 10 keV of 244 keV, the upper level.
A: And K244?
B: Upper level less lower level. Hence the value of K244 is 5.0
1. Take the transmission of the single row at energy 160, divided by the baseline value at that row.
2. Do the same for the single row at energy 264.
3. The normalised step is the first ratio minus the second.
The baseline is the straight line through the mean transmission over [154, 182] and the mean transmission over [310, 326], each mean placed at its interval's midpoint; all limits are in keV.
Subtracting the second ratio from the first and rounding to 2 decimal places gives -0.03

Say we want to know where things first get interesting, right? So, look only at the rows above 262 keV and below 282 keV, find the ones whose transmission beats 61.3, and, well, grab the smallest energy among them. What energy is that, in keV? 264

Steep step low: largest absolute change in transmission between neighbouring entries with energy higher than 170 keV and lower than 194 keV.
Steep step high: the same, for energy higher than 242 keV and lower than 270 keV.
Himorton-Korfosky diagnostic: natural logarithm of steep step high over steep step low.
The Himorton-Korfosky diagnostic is -1.6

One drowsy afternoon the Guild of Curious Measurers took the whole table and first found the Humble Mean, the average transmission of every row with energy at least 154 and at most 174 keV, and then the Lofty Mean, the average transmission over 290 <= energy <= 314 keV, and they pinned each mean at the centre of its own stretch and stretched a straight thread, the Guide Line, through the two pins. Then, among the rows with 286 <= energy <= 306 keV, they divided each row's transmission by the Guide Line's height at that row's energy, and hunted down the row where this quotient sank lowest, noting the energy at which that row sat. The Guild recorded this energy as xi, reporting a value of 296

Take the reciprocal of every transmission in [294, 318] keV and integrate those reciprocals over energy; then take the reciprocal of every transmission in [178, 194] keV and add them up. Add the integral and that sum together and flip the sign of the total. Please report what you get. -0.45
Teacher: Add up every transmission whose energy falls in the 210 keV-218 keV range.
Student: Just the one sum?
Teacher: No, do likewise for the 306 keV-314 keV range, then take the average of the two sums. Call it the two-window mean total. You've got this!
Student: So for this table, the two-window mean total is 124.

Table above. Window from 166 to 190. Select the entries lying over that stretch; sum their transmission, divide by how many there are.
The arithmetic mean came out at 61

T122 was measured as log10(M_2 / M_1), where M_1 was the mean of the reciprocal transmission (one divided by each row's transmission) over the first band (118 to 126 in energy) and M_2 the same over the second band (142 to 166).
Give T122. -0.017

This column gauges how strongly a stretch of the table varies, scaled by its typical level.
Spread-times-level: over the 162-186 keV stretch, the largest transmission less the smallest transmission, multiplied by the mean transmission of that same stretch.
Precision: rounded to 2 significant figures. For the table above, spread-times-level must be 79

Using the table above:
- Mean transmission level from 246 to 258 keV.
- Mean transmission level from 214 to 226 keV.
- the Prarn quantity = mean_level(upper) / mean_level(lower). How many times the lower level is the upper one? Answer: 1.03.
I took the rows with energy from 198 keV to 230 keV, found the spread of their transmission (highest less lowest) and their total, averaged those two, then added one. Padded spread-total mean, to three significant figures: 245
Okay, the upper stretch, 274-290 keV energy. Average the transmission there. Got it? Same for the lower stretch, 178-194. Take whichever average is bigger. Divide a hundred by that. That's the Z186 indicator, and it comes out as 1.58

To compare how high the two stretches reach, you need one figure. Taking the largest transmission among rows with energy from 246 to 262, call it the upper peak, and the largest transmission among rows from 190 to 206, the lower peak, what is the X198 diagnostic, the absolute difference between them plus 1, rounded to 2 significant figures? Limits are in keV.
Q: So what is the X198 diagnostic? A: 5.6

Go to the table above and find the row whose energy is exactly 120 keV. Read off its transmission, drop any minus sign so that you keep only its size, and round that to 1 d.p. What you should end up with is 58.0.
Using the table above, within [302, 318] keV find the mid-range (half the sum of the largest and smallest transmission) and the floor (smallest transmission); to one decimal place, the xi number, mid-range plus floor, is 125.6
